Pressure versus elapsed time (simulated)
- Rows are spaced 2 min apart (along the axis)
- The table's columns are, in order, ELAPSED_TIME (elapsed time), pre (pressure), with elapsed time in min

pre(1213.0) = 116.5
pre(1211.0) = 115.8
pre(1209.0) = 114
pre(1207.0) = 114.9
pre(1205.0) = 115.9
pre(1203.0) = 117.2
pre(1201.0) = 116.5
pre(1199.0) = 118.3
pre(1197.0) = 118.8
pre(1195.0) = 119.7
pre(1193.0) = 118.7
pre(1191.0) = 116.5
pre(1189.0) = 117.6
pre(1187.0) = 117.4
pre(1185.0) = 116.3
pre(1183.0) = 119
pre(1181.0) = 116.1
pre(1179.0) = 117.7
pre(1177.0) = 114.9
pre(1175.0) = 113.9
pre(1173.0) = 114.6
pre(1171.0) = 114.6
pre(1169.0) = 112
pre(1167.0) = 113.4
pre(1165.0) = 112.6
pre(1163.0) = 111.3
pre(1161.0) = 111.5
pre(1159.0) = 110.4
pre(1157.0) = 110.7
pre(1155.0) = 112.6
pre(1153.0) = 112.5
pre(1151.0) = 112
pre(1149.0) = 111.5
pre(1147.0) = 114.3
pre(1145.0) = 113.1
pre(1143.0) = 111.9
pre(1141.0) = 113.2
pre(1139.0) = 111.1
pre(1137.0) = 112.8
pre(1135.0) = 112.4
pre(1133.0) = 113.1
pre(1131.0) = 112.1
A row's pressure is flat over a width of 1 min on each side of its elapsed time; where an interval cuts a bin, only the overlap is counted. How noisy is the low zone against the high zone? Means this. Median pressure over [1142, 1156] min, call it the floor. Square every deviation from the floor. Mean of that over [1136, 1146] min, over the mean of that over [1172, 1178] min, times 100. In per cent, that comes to 16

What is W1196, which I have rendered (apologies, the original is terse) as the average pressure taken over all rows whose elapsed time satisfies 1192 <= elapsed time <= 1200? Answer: 119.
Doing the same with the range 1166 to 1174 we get 114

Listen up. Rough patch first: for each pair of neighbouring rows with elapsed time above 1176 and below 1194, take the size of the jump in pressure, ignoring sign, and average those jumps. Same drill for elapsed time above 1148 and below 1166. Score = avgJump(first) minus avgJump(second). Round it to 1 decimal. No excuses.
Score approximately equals 1.1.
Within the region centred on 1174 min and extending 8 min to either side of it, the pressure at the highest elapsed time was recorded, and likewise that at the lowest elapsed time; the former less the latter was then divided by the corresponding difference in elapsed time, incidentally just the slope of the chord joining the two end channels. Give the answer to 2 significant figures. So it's 0.19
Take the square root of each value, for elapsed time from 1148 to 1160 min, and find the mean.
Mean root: 10.6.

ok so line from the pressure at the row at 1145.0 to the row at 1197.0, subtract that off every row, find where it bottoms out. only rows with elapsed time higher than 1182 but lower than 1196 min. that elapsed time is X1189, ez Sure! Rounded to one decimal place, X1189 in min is 1191.0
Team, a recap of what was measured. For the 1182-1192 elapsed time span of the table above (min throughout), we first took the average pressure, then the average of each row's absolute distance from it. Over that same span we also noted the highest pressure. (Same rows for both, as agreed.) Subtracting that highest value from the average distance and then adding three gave -115.2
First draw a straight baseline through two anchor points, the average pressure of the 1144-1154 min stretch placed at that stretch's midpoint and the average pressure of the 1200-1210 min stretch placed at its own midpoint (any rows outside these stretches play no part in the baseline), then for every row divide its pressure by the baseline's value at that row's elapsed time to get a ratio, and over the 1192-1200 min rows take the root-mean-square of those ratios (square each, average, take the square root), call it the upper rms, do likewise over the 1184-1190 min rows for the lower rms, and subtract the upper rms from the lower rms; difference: -0.01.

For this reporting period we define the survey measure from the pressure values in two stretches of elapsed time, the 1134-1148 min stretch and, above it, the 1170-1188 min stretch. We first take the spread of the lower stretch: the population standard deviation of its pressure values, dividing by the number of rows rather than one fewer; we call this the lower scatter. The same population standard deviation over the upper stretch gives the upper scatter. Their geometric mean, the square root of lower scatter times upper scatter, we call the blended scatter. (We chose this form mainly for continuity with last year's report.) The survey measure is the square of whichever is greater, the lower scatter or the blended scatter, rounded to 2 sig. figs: 1.5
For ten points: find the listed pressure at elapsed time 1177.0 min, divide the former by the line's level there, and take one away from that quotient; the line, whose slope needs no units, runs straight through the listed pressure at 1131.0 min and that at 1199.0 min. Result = -0.012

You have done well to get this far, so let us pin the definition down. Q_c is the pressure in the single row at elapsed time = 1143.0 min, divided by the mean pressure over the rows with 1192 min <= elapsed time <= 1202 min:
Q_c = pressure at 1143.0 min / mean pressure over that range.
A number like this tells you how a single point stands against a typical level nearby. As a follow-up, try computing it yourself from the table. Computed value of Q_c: 0.95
